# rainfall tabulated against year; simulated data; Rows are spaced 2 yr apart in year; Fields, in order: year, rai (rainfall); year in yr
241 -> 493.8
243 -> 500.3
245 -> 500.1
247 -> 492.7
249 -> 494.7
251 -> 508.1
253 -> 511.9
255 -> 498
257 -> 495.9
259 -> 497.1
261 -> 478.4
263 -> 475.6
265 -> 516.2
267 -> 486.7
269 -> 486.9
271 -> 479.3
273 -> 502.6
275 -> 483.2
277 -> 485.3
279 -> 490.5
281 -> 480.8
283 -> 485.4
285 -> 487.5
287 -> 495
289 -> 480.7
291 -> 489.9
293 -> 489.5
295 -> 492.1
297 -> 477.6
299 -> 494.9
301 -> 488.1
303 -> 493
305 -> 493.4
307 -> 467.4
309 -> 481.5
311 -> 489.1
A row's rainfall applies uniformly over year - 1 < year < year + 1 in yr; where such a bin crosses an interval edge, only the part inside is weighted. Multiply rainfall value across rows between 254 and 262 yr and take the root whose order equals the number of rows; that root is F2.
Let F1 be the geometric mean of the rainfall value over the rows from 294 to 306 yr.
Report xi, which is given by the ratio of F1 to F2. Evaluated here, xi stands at 0.99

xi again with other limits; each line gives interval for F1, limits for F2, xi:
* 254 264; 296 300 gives 1.01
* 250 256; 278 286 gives 1.04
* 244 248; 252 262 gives 1.00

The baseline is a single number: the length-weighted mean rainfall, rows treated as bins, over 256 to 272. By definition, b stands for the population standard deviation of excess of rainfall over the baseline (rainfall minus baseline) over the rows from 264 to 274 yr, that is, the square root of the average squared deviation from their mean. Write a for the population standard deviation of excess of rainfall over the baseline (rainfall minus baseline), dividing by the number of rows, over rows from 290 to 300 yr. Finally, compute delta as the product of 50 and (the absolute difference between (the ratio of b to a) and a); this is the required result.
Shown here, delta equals 184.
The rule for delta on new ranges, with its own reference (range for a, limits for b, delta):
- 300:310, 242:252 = 455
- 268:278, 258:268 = 307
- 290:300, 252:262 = 206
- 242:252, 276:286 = 238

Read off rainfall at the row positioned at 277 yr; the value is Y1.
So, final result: 485.3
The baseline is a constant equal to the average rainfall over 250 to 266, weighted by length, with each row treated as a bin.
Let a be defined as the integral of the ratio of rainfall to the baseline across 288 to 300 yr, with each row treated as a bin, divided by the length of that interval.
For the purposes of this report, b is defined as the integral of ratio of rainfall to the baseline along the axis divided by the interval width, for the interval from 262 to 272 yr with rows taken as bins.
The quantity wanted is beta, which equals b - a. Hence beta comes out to 0.003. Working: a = 0.980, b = 0.982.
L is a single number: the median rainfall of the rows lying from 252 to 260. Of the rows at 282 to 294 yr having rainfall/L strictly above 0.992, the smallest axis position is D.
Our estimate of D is 287 yr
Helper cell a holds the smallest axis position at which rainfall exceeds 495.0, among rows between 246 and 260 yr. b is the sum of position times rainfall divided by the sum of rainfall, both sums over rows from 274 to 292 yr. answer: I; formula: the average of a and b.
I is 267.0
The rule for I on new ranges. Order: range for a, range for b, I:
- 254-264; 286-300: 274.0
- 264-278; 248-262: 260.0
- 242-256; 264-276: 256.5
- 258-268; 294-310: 280.5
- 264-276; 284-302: 279.0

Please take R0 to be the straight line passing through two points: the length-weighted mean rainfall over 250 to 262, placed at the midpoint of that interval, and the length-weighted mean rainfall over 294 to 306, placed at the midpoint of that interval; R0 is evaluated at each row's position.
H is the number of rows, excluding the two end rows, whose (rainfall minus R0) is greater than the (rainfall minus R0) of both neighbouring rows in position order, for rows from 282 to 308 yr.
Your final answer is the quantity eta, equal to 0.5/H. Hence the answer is 0.10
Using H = 5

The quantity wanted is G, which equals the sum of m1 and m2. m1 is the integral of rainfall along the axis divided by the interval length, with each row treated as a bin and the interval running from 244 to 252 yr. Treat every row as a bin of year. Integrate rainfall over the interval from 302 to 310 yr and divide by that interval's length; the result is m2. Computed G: 983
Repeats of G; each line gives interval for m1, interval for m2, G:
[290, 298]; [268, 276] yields 975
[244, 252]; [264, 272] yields 991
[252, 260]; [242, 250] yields 998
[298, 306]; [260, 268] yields 982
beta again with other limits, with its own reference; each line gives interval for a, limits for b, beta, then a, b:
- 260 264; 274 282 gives 0.016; 0.959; 0.974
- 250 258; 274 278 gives -0.039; 1.012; 0.973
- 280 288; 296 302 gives -0.001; 0.979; 0.978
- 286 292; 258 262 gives -0.002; 0.982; 0.980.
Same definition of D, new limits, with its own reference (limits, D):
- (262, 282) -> 265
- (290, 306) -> 299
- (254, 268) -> 255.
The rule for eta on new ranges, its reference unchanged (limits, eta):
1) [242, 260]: 0.25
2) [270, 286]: 0.25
